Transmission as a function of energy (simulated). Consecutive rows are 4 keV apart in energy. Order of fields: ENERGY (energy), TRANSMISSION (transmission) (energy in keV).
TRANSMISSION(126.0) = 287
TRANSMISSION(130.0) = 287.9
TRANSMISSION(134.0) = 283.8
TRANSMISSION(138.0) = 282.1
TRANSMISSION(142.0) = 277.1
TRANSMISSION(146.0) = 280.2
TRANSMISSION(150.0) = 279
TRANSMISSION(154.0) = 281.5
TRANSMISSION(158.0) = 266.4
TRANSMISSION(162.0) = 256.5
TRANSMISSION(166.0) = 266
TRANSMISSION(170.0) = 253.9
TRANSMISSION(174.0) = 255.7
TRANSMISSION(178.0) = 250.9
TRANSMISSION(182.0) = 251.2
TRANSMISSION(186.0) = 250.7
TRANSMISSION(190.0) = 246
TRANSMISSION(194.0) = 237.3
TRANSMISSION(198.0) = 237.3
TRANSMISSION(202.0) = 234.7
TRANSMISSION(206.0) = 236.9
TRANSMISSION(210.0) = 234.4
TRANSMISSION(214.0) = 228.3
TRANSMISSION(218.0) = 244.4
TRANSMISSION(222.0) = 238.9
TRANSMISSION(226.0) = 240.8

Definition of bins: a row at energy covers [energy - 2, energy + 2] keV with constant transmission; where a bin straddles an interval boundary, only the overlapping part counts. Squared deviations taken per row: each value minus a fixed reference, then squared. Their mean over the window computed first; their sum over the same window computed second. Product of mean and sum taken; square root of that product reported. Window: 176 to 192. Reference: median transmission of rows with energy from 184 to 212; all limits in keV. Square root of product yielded 317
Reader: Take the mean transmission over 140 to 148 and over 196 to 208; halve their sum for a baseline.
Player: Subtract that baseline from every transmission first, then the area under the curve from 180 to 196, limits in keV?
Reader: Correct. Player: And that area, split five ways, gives -36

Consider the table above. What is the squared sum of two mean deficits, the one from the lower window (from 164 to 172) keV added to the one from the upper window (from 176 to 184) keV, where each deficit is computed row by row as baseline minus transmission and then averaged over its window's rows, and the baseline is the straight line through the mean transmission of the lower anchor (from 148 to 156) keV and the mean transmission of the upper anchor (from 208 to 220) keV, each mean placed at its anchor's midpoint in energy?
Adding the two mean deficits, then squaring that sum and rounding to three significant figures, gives 320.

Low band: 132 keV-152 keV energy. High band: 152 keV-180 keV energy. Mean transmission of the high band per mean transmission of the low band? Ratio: 0.93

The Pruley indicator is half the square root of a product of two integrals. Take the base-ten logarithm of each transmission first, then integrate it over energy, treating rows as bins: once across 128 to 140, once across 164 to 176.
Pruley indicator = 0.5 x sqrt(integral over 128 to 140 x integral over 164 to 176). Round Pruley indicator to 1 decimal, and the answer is 14.6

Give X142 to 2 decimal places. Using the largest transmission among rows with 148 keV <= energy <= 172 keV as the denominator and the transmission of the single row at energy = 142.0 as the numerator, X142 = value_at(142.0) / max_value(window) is 0.98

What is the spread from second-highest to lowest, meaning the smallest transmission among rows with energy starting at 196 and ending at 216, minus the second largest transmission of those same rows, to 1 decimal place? -8.6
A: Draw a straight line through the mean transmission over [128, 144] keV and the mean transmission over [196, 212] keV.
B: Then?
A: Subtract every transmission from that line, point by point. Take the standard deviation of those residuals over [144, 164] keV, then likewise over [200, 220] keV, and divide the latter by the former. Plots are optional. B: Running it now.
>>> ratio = 1.1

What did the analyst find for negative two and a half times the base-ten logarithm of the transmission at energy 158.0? -6.06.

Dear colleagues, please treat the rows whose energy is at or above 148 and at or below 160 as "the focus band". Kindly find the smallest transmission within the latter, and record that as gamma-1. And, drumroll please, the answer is 266.4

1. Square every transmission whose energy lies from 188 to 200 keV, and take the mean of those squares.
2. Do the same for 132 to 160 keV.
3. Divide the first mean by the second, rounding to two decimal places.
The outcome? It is 0.74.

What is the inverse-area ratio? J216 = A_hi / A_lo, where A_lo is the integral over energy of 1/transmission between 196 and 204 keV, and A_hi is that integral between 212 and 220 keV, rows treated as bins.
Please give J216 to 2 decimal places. 1.00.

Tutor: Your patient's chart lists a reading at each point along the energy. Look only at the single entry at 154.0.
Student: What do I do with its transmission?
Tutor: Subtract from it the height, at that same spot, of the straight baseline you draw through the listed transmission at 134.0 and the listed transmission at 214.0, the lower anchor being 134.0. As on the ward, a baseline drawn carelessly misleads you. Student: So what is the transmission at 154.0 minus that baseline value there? 12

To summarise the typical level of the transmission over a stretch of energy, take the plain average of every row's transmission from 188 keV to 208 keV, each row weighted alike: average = 238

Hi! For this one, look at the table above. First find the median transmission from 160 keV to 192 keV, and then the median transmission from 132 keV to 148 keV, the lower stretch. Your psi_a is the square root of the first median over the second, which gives 0.948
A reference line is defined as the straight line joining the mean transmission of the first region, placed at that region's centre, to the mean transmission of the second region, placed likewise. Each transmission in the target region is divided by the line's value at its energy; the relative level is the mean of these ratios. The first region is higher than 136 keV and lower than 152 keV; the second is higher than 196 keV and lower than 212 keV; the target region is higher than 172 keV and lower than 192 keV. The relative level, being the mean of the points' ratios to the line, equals 0.996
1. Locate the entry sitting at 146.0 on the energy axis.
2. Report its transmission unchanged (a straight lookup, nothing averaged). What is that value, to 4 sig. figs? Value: 280.2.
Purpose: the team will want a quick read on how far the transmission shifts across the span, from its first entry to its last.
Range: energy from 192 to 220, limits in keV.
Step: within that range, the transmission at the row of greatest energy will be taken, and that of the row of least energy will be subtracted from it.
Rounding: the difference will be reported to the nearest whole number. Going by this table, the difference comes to 7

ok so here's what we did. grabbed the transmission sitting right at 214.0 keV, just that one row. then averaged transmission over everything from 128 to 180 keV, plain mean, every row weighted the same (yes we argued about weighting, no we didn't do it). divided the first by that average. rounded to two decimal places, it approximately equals 0.84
